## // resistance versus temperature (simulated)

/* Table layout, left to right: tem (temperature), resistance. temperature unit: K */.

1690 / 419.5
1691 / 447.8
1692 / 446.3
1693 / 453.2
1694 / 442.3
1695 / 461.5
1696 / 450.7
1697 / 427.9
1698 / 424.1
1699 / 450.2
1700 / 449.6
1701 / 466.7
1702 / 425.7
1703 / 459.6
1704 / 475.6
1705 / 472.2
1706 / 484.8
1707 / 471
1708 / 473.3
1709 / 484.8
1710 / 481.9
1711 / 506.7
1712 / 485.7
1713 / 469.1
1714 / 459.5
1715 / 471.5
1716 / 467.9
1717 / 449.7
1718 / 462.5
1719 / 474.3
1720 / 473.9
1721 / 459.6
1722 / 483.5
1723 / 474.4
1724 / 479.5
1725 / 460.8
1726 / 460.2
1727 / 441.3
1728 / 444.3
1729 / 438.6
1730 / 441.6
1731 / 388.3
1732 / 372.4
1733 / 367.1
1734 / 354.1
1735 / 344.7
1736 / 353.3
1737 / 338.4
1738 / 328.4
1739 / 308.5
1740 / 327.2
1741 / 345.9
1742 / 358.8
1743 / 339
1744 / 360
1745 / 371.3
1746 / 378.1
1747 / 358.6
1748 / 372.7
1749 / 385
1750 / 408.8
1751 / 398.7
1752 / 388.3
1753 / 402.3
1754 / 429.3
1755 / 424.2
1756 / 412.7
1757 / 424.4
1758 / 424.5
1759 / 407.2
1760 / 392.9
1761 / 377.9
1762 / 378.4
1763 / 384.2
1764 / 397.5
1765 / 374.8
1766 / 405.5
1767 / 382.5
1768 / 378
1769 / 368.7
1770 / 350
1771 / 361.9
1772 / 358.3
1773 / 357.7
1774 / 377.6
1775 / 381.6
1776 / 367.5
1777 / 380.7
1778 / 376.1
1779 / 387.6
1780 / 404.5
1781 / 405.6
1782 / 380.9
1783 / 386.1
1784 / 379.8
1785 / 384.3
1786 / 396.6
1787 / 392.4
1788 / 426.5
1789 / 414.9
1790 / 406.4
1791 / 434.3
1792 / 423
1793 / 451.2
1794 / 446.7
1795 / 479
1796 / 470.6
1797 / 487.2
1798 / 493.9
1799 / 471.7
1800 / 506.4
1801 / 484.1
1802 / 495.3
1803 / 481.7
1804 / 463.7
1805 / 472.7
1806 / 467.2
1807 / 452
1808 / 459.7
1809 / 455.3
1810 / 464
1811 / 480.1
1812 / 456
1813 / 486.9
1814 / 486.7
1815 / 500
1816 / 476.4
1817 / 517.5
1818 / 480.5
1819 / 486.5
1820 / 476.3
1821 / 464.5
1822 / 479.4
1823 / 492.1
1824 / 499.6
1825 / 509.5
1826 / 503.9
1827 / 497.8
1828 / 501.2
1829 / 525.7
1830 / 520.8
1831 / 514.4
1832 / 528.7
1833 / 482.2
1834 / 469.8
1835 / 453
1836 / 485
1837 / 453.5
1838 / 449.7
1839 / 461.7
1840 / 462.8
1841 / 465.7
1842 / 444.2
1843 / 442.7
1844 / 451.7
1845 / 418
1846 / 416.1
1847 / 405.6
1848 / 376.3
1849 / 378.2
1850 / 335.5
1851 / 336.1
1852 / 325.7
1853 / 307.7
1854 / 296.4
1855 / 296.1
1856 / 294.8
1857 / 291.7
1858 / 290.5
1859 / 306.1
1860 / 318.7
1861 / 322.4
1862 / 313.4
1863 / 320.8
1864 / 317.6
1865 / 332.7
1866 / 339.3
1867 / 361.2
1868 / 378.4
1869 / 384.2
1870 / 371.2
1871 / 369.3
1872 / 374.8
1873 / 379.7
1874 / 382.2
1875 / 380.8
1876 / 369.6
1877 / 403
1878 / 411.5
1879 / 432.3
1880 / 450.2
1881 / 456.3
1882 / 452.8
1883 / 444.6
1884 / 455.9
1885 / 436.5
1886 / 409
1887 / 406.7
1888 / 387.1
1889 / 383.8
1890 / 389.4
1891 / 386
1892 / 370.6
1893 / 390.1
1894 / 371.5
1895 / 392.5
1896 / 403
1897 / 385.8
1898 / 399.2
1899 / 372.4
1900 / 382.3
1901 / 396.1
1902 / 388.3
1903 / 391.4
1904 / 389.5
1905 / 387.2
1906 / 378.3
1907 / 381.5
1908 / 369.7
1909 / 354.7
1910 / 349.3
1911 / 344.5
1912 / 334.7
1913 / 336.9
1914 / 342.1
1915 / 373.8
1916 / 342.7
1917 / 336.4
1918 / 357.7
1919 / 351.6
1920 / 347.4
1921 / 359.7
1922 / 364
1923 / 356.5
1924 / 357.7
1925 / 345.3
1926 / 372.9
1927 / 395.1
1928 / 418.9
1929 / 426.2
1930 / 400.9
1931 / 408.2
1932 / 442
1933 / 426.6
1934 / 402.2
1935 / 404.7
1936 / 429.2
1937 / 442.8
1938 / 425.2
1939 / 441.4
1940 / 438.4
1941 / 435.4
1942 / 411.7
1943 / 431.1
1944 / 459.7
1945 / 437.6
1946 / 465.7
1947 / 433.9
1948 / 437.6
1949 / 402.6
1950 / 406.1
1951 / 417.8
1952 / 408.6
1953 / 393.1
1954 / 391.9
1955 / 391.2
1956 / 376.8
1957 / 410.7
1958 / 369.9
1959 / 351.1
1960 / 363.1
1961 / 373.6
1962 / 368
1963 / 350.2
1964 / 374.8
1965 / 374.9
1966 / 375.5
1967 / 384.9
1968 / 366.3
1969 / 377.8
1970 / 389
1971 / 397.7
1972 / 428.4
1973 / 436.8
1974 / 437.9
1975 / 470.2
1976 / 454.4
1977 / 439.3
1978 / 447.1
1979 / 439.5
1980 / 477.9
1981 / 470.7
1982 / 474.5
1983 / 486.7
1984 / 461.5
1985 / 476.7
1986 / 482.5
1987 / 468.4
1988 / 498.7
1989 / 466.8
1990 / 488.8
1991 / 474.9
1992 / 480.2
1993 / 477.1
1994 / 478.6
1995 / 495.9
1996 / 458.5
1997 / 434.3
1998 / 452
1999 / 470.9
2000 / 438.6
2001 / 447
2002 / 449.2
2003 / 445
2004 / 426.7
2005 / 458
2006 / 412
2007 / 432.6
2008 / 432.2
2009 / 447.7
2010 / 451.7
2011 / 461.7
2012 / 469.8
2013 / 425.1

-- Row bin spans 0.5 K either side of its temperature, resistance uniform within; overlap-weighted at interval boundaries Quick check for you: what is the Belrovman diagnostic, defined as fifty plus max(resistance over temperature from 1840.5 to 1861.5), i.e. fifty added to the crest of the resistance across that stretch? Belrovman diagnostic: 516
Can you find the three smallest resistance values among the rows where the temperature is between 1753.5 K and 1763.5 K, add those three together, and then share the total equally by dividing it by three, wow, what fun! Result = 380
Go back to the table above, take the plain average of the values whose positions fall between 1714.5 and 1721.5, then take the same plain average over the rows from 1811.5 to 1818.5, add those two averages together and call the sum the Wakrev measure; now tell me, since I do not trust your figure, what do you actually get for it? 952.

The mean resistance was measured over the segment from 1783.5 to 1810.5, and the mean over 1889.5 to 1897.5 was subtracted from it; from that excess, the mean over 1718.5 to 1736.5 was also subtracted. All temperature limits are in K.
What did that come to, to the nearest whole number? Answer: -364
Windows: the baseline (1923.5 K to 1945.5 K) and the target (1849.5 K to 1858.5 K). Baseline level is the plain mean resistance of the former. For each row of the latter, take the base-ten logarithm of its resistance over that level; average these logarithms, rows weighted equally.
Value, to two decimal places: -0.13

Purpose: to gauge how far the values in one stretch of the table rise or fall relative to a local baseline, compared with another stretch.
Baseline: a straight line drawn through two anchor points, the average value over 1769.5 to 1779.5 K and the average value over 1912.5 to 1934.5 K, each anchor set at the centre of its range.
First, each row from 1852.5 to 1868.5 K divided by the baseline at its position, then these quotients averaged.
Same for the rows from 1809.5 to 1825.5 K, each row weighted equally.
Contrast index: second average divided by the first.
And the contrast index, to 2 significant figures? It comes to 1.5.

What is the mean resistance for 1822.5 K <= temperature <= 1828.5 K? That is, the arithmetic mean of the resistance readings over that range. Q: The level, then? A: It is 501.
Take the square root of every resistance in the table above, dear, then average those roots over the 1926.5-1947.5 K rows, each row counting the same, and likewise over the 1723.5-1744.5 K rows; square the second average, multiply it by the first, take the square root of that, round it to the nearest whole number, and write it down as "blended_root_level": 89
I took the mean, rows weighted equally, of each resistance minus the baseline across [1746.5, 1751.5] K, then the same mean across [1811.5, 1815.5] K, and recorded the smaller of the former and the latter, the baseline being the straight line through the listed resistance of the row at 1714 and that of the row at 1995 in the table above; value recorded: -79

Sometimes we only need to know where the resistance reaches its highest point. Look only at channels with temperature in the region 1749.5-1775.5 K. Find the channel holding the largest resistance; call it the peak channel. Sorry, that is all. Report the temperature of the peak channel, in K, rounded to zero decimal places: 1754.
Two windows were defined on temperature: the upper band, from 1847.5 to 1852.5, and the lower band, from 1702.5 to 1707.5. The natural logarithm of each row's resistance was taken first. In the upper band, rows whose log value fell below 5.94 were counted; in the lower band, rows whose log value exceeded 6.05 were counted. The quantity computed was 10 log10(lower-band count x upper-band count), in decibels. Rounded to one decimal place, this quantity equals 14.0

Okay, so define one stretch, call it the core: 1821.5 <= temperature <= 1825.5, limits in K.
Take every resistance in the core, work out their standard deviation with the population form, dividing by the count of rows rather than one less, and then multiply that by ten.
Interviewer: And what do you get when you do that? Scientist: 110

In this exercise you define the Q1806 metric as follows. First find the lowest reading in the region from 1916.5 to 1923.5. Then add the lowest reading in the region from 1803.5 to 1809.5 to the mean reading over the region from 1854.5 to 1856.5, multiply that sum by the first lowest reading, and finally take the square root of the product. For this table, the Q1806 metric 501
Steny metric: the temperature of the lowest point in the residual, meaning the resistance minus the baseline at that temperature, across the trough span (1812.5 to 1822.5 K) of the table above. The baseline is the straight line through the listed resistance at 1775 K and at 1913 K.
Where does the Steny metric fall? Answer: 1821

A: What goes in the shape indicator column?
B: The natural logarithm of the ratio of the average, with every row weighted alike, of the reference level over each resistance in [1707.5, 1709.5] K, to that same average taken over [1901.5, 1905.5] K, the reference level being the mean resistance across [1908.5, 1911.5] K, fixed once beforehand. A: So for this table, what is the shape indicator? -0.21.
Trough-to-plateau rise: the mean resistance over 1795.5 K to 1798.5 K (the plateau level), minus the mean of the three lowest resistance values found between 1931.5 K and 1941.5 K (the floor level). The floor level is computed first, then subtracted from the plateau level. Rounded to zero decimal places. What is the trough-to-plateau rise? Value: 73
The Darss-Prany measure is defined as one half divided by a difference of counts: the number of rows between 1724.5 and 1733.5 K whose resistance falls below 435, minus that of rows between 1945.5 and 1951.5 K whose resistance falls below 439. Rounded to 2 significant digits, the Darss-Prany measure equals -0.25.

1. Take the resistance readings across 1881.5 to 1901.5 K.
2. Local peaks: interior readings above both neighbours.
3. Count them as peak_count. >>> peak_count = 5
